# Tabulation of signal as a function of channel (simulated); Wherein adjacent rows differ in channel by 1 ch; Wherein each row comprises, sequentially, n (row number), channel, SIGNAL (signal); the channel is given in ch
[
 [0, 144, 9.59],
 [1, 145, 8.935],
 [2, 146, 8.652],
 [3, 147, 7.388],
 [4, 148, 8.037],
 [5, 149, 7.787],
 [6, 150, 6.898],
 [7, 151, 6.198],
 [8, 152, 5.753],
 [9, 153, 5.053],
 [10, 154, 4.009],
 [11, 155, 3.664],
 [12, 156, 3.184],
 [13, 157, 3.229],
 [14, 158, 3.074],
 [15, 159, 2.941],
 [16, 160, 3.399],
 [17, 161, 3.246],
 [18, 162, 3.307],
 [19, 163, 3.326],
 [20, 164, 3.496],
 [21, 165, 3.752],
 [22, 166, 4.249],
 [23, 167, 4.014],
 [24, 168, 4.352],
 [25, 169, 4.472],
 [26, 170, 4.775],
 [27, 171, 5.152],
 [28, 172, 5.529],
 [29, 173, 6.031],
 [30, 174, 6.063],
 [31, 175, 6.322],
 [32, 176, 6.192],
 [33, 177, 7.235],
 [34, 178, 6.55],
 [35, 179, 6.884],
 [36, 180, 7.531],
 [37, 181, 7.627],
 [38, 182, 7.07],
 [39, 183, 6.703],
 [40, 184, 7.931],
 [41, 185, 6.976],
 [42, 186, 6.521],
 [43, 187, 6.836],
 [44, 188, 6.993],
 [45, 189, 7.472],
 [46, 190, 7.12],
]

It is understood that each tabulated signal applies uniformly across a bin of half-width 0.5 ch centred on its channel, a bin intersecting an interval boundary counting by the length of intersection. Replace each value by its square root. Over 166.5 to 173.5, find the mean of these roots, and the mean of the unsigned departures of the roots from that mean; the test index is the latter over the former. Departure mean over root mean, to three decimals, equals 0.058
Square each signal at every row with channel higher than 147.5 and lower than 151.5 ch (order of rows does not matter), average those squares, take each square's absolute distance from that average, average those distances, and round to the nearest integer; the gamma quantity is 10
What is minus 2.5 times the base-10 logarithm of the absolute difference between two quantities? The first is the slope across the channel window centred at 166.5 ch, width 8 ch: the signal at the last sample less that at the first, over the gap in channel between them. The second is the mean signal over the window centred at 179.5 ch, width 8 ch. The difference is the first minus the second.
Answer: -2.08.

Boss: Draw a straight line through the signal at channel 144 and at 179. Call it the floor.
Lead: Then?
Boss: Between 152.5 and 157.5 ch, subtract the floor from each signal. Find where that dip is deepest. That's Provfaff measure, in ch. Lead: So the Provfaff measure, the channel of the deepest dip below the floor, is 156 ch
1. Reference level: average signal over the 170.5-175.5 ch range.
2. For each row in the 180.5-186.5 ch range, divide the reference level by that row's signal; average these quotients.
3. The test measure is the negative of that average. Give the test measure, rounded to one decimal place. -0.8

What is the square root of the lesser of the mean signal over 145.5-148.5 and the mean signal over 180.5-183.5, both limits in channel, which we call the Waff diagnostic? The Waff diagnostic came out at 2.7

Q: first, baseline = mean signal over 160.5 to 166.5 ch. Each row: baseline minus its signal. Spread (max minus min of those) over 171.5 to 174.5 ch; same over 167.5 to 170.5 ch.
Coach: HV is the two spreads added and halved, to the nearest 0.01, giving 0.48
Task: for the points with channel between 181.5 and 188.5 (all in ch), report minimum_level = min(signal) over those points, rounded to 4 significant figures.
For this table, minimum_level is 6.521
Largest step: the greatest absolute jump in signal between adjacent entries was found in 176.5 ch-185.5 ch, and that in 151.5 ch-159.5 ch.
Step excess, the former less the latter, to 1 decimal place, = 0.2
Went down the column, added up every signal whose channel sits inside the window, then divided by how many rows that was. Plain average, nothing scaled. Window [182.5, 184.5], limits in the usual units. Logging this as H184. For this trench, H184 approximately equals 7.3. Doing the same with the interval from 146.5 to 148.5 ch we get 7.7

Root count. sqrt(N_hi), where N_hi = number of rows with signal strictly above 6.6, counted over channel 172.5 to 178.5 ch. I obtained 1.0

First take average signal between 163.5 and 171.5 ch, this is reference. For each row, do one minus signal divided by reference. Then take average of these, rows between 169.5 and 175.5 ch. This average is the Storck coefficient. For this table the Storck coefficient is -0.32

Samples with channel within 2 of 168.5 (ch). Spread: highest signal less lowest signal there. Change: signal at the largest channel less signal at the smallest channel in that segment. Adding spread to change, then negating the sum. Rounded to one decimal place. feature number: -1.5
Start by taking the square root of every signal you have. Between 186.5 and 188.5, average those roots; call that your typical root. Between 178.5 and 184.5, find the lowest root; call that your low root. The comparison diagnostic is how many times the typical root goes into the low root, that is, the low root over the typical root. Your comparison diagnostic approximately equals 0.98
